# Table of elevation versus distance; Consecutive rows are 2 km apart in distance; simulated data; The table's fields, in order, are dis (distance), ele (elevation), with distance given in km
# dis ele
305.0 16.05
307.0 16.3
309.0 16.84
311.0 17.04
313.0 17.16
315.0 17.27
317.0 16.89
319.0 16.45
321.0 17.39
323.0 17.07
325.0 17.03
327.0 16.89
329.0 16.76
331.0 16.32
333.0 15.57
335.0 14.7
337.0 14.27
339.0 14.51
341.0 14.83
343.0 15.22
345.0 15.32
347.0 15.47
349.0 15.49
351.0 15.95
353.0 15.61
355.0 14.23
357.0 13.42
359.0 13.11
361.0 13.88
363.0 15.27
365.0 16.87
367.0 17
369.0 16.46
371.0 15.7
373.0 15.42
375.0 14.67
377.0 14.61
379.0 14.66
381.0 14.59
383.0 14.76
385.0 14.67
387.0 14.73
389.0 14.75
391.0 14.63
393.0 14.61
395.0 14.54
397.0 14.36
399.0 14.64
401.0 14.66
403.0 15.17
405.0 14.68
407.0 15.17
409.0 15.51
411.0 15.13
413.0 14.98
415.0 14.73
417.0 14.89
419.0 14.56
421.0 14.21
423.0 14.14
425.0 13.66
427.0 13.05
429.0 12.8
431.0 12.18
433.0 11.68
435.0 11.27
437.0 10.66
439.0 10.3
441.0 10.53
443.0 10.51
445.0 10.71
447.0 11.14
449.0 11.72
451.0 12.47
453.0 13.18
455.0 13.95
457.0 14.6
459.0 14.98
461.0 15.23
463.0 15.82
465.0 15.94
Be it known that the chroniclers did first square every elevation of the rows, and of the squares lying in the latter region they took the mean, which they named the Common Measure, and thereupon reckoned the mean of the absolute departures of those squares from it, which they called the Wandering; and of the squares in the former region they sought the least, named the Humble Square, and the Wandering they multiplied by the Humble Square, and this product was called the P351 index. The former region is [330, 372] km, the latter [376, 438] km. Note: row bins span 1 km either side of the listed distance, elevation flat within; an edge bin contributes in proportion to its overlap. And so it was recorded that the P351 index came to 4072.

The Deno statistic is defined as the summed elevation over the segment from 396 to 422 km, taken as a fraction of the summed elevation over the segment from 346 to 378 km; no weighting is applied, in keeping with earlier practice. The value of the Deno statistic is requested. 0.8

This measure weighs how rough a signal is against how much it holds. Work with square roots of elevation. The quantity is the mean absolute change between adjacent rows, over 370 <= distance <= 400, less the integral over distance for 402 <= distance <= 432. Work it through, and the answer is -113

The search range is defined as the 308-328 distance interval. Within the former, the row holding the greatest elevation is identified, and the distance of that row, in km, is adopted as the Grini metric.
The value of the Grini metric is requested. 321.0 km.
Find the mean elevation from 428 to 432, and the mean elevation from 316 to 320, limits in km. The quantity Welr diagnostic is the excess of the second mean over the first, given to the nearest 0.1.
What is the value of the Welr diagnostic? 4.2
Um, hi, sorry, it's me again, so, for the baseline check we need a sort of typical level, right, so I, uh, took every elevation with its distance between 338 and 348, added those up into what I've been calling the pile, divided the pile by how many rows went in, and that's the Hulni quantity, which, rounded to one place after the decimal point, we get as 15.1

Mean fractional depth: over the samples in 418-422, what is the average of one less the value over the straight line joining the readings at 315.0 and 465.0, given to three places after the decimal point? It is 0.120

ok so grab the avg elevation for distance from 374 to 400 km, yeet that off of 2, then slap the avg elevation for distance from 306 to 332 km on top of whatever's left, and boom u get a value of 4.2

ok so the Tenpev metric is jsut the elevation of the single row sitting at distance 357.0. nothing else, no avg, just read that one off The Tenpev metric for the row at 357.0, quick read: 13.42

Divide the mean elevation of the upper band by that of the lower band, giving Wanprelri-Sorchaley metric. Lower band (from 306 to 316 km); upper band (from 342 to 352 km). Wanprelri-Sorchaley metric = 0.92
